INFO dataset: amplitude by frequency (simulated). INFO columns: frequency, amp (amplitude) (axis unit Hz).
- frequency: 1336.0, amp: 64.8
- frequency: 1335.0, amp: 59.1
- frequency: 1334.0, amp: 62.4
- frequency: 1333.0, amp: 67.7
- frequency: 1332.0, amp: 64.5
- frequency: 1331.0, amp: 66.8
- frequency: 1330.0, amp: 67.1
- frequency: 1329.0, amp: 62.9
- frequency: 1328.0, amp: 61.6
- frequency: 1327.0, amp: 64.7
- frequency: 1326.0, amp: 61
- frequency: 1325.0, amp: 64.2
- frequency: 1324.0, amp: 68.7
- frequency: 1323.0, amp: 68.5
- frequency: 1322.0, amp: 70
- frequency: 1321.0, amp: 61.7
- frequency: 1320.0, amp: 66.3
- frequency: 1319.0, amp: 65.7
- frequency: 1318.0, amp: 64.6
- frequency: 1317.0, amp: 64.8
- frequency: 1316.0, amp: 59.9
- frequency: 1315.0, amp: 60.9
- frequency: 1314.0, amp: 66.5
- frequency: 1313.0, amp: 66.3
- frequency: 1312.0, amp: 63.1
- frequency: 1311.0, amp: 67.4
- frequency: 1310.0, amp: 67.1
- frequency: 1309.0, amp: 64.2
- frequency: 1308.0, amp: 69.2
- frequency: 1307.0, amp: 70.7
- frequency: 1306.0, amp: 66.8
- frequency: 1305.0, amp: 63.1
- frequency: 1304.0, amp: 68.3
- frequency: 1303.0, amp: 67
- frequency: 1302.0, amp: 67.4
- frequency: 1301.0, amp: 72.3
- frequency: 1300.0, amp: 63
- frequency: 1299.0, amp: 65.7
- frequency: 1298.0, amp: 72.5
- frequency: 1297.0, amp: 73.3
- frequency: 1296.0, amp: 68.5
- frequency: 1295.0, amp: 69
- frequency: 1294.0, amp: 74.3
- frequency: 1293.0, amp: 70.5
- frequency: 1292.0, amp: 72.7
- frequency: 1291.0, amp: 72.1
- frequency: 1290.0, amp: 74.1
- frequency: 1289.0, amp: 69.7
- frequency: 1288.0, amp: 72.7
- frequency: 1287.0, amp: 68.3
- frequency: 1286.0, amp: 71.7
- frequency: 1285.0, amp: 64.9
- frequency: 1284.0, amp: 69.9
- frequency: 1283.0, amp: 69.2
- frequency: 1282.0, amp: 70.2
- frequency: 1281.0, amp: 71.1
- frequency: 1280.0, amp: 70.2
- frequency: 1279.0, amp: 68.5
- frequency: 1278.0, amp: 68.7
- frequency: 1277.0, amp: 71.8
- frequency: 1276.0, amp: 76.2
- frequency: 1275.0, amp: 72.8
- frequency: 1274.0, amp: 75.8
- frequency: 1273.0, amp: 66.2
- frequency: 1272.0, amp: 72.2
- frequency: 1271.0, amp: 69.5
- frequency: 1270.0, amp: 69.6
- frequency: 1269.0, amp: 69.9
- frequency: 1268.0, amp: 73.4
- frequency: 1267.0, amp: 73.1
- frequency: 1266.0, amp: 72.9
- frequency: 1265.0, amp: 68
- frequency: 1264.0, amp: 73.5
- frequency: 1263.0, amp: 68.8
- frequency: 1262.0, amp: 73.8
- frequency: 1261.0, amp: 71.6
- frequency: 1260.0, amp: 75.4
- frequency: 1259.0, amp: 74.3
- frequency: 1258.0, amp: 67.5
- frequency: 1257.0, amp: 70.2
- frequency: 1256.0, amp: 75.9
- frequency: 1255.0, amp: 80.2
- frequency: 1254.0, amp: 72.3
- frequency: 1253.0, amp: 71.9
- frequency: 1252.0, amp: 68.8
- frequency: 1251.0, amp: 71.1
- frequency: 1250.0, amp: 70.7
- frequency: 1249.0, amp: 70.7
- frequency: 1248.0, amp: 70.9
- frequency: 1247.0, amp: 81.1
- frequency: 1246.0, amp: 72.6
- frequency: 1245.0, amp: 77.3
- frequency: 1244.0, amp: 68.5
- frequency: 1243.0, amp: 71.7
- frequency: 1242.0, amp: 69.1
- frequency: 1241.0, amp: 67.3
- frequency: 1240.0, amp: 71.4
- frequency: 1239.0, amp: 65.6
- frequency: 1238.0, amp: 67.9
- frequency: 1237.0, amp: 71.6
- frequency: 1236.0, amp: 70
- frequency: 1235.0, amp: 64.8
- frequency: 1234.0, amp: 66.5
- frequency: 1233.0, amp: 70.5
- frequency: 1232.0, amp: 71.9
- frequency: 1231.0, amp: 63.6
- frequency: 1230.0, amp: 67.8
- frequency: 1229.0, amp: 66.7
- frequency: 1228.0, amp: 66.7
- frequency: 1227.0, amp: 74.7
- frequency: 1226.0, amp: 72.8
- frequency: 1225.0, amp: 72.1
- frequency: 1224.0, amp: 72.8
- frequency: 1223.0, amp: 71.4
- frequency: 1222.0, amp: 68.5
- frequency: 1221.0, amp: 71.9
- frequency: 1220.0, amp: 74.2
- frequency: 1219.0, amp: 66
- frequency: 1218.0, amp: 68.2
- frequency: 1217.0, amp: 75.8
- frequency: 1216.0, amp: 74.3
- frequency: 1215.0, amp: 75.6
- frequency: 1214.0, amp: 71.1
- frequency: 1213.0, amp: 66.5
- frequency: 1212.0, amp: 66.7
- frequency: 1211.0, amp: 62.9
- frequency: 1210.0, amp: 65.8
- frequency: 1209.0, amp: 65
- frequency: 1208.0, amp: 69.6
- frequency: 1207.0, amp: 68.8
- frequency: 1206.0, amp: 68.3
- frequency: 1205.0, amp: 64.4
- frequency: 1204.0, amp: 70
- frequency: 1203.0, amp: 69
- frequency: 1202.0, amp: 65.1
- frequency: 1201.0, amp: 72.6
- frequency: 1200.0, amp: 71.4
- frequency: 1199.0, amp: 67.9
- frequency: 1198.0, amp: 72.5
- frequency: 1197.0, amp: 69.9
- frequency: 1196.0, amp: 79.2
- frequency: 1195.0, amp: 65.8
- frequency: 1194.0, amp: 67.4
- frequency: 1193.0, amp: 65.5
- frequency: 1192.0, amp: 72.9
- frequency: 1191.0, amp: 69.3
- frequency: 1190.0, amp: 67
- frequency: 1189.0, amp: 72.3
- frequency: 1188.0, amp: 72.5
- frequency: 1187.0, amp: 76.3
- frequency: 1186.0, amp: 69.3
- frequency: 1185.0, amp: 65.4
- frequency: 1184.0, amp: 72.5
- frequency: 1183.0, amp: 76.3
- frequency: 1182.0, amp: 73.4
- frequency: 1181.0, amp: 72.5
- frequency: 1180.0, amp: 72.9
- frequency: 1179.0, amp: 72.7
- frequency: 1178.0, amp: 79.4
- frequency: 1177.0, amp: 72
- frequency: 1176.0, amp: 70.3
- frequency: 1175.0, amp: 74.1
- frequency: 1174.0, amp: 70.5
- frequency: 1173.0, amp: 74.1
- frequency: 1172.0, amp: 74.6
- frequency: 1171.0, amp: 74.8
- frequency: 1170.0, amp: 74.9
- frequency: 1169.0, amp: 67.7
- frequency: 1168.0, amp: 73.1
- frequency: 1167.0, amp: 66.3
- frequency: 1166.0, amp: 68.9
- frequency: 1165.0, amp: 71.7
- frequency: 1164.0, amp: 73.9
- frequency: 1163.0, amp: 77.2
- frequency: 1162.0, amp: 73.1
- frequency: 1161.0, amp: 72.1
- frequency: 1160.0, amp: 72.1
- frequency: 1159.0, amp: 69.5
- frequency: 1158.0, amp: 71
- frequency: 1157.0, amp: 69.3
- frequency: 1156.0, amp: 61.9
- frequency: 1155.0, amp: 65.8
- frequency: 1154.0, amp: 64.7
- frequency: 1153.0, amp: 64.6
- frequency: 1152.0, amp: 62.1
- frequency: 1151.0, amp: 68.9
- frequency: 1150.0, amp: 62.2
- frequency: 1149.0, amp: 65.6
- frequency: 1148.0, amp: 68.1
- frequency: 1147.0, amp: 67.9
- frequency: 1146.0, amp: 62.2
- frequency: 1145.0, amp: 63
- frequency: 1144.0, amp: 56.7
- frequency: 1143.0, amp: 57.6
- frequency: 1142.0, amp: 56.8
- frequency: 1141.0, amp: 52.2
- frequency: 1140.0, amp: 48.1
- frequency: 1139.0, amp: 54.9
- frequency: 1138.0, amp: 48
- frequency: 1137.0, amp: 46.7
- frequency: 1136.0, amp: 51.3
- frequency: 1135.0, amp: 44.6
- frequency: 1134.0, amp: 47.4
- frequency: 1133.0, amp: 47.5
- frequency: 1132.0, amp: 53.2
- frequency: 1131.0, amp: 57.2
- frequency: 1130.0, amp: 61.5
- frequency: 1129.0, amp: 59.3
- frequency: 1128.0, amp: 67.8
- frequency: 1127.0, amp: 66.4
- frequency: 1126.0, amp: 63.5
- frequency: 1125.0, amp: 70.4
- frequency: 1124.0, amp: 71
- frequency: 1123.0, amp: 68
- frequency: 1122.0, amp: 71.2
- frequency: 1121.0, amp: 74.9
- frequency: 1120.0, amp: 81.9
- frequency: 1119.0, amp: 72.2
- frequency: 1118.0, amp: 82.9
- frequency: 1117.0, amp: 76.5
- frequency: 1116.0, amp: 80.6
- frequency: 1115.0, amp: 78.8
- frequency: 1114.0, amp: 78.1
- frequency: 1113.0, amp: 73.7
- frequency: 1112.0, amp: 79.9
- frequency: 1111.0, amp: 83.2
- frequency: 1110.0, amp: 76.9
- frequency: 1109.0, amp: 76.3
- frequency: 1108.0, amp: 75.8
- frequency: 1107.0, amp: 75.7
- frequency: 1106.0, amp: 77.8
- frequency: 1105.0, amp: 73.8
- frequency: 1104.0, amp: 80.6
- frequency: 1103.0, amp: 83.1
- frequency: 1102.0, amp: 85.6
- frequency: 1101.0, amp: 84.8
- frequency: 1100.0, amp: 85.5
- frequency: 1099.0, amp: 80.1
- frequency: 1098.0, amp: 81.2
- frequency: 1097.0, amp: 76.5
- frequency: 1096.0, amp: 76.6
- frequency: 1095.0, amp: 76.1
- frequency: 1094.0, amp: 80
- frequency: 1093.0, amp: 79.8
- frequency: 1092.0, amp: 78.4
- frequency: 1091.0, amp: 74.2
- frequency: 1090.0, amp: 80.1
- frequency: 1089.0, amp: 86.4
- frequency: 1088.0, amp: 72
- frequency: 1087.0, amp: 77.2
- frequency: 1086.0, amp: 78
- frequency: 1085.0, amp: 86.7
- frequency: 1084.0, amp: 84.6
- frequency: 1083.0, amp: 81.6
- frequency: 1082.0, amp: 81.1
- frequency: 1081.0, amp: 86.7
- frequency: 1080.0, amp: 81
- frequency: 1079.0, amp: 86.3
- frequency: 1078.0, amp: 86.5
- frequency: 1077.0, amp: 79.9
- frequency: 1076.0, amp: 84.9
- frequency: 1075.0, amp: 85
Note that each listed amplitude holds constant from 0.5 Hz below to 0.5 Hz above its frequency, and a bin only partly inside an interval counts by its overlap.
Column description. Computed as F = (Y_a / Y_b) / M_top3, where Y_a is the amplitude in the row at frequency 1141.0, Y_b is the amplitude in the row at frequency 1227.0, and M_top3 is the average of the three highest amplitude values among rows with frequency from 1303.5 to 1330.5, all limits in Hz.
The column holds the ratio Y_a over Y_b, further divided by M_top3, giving 0.0100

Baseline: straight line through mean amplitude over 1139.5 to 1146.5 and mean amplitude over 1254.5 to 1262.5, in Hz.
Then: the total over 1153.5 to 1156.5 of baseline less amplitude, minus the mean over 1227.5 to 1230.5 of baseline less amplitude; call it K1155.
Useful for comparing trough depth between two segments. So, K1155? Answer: -19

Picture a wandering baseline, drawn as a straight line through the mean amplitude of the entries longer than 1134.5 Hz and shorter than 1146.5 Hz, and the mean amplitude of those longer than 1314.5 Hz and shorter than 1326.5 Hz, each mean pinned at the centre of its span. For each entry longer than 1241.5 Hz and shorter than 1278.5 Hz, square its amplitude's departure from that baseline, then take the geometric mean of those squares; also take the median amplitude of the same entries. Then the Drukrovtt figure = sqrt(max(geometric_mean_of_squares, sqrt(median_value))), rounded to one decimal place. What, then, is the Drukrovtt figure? 10.7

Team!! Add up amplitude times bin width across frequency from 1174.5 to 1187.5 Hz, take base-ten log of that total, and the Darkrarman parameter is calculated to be 2.98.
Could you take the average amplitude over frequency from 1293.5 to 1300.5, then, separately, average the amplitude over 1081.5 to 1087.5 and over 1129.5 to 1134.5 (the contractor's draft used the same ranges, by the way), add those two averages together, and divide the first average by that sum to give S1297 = 0.515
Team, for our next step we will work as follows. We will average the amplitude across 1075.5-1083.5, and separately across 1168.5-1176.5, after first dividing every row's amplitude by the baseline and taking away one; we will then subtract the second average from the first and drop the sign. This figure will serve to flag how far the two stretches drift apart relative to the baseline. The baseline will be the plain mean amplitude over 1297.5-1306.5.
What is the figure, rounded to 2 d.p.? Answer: 0.16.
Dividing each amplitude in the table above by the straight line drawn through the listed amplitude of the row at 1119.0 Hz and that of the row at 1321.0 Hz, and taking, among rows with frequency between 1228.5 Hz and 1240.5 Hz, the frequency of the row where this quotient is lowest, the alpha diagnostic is 1231.0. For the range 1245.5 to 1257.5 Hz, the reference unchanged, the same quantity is 1252.0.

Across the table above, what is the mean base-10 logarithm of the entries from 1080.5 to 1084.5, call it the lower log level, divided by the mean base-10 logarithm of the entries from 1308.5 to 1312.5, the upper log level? 1.058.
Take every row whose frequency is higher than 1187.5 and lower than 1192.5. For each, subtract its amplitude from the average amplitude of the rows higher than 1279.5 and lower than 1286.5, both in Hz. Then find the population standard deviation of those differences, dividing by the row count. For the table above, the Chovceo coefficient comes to 2.3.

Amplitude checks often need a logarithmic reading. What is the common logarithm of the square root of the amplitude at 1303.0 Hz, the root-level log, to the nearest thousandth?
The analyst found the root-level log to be 0.913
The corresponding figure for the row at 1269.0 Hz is 0.922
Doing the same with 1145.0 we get 0.900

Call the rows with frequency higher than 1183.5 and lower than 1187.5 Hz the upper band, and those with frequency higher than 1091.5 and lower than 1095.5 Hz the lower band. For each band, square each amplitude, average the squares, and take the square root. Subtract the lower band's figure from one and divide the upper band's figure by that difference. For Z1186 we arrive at -0.91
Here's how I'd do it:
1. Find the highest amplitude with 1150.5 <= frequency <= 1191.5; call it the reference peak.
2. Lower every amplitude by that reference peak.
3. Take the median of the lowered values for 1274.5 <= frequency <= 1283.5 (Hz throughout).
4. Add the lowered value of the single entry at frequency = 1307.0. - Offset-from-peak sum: -18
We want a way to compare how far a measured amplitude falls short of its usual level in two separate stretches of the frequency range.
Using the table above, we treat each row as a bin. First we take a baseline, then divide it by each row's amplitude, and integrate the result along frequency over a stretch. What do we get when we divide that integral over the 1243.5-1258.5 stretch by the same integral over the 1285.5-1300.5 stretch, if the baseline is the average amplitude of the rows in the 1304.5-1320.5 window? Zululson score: 0.97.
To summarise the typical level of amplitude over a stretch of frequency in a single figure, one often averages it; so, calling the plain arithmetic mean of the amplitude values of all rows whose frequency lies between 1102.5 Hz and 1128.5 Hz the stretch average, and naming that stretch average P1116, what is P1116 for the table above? 75.4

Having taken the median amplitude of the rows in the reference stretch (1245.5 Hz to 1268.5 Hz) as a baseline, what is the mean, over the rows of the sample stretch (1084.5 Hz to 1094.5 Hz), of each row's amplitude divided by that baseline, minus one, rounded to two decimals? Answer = 0.10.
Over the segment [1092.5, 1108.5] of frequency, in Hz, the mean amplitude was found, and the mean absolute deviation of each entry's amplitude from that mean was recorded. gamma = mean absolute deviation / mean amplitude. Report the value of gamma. 0.039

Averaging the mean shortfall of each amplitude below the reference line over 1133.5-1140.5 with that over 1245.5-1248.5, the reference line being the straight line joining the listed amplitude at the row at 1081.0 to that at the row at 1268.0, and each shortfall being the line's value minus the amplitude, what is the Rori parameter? 17.0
